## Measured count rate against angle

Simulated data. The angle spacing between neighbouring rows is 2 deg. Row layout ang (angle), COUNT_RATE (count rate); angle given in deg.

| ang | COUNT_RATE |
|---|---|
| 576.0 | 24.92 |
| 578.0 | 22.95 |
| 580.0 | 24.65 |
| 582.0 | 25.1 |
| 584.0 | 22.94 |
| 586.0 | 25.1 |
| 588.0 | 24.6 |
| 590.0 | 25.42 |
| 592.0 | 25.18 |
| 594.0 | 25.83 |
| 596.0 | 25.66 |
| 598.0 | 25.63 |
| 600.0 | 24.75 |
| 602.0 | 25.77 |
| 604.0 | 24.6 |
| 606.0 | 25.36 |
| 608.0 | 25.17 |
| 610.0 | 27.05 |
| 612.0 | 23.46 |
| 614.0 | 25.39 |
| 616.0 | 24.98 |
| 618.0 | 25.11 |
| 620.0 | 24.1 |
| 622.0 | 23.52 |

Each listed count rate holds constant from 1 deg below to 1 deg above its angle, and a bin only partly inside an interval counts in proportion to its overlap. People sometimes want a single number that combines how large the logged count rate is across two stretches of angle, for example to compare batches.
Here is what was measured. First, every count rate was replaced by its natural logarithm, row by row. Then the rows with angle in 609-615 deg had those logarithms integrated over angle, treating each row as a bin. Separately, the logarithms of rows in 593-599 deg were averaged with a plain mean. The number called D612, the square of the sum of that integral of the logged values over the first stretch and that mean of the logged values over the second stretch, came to 512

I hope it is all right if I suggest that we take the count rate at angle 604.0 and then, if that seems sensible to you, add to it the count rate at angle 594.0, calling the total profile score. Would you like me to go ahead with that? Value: 50.4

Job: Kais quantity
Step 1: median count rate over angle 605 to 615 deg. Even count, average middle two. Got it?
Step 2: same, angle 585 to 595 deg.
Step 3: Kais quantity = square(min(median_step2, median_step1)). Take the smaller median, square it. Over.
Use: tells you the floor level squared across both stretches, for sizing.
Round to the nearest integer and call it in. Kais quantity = 634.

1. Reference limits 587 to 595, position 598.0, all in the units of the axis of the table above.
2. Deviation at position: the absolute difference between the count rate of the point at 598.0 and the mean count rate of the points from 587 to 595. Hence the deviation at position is 0.37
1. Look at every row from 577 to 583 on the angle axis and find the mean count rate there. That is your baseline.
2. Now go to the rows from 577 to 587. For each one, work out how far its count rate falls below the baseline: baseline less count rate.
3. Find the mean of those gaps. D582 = 0.09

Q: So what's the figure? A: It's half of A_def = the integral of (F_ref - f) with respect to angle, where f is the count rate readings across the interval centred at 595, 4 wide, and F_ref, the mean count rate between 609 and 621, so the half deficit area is -1.5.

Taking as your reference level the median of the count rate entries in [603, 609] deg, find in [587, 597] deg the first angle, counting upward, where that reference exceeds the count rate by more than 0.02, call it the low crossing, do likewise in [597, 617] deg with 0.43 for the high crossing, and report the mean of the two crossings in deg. 596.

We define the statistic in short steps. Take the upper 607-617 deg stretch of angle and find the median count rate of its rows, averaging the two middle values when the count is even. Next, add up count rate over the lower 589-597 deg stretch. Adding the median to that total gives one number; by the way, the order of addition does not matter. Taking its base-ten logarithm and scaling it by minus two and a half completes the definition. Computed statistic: -5.3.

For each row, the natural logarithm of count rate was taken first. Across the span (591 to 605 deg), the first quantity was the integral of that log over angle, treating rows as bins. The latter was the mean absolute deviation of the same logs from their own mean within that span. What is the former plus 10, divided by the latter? 3240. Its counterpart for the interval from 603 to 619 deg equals 2573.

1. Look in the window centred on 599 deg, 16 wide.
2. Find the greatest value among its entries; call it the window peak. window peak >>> 25.83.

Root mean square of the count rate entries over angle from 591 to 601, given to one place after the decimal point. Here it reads 25.4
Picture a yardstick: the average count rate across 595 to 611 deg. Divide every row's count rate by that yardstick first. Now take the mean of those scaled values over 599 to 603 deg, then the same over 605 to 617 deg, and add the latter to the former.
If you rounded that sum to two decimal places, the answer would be 1.98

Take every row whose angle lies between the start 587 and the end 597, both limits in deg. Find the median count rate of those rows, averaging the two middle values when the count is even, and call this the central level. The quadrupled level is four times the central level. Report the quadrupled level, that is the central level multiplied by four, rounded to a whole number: 102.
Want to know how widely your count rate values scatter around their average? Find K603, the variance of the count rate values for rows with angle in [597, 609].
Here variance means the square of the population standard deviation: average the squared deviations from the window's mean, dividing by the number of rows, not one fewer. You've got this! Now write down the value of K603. 0.18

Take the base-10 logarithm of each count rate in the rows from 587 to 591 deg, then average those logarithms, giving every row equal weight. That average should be 1.40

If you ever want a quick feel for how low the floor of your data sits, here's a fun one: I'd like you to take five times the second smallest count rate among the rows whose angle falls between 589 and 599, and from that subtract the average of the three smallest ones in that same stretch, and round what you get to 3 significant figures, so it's 102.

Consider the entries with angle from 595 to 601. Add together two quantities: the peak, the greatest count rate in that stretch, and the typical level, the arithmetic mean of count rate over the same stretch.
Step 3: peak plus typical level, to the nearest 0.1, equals 51.0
